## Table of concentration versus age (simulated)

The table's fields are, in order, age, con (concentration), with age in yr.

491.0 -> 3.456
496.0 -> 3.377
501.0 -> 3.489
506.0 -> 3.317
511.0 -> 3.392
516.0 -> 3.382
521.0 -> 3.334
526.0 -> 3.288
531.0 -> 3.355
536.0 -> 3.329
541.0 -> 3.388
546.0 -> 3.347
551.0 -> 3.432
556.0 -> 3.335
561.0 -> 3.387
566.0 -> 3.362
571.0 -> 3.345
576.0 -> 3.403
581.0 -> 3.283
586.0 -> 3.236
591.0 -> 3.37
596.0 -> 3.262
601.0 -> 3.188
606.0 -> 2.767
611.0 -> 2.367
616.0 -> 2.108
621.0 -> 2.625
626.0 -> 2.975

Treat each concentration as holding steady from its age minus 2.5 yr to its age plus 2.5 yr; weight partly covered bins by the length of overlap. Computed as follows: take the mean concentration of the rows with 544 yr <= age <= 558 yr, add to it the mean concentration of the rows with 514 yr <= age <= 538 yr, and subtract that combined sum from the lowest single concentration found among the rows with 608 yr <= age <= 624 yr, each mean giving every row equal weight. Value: -4.60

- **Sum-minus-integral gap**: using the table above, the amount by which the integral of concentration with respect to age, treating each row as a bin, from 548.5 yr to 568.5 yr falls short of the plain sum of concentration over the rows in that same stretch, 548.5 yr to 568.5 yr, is -54.1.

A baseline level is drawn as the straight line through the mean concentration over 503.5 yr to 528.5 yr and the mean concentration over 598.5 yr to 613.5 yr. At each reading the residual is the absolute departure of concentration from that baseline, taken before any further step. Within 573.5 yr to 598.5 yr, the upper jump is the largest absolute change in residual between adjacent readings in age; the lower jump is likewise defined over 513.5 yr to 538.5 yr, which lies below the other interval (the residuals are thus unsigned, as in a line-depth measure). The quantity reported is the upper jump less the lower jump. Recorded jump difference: 0.1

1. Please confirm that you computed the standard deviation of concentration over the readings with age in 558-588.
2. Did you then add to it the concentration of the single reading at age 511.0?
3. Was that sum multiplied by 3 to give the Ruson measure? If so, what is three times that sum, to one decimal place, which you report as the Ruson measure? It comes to 10.4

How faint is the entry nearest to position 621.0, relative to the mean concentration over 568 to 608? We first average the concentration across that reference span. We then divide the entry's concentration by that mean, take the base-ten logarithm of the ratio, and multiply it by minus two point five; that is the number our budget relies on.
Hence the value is 0.23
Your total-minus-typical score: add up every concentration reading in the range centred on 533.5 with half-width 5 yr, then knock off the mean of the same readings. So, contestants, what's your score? 3.342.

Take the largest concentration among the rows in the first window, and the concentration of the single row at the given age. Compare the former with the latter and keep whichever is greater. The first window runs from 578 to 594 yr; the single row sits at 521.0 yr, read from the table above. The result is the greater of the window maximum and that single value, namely 3.37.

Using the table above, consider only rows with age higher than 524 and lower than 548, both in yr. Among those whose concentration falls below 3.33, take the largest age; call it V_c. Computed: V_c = 536.0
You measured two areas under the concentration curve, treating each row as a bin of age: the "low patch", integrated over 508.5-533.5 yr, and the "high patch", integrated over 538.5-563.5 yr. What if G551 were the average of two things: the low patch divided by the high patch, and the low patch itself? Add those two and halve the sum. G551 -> 42.4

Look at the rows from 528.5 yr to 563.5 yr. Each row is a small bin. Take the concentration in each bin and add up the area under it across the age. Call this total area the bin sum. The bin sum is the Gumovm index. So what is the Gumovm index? 118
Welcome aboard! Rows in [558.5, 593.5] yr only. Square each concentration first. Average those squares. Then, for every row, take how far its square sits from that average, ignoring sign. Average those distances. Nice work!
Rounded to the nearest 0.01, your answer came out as 0.31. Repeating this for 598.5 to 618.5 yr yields 1.94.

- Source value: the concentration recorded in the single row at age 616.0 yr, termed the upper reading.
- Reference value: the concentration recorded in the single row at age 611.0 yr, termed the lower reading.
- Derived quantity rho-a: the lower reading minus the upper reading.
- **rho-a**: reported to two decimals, 0.26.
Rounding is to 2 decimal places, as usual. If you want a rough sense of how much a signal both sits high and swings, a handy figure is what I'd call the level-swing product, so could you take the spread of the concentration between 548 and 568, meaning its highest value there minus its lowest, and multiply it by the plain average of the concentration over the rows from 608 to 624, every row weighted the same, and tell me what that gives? 0.23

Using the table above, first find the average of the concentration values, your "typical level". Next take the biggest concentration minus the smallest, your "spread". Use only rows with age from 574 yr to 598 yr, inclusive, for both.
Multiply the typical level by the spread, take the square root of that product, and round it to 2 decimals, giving 0.74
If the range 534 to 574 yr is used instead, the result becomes 0.59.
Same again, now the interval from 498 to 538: 0.82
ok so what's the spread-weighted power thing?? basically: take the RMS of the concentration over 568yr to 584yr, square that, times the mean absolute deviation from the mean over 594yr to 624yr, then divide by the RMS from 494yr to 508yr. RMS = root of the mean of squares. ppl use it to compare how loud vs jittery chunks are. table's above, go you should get 1.2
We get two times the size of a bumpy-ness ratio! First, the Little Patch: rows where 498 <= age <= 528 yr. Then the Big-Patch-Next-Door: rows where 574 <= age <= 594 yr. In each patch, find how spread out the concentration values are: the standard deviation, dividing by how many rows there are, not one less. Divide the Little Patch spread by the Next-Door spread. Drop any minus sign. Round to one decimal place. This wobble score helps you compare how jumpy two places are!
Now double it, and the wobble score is 2.0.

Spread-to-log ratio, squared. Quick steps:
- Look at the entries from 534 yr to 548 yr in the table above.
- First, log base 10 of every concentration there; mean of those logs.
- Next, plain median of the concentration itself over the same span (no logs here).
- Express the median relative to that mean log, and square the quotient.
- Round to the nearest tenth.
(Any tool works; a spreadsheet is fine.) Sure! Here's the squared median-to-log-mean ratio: 40.5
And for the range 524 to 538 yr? 40.7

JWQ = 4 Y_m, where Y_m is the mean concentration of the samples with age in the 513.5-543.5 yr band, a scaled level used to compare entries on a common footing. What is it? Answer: 13.4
